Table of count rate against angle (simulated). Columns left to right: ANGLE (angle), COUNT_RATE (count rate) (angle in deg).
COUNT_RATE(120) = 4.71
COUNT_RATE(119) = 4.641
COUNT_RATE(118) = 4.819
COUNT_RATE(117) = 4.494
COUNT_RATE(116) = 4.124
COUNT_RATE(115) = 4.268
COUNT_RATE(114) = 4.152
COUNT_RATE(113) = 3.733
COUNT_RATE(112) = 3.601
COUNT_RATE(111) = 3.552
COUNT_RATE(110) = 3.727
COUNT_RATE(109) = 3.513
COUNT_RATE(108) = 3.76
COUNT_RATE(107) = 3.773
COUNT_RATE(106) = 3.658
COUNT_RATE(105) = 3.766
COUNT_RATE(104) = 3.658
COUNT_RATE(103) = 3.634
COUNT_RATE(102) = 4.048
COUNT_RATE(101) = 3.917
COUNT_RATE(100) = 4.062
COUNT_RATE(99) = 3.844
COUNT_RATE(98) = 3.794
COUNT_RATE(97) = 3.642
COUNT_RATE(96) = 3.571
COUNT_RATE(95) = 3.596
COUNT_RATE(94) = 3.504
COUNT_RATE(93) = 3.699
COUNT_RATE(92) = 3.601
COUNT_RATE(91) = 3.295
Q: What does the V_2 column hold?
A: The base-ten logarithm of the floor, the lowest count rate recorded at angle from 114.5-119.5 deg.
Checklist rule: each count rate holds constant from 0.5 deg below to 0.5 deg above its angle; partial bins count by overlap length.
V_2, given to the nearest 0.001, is 0.615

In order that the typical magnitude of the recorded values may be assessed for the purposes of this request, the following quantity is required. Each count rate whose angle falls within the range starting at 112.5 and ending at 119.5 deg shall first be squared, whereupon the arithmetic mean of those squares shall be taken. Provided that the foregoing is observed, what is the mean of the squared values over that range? 18.8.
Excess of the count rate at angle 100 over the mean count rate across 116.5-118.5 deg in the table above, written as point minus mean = -0.59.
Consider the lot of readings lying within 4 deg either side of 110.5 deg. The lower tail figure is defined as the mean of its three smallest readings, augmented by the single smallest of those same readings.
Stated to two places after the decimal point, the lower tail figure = 7.07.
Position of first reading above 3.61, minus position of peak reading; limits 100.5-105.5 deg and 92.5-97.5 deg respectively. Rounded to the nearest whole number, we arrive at 8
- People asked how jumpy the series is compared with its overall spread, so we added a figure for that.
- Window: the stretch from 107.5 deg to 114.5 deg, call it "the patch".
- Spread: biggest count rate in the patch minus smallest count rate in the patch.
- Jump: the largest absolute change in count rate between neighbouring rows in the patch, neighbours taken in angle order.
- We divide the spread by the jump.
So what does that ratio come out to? 1.53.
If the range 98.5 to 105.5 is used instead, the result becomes 1.03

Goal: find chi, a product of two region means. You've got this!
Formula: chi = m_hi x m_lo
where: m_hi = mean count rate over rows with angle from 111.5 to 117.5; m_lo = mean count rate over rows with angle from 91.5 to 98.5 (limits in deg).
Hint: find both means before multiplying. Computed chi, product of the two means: 14.7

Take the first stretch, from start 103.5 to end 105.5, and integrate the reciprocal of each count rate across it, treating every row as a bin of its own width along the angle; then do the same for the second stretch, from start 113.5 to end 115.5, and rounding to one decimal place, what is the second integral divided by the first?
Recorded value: 0.9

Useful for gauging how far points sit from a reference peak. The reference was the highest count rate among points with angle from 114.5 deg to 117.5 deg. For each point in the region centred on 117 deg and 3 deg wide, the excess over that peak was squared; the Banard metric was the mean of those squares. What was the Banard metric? 0.08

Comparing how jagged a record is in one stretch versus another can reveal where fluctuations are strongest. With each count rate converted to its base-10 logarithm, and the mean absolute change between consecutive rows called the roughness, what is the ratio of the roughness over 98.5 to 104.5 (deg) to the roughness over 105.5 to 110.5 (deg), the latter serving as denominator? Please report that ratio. 1.2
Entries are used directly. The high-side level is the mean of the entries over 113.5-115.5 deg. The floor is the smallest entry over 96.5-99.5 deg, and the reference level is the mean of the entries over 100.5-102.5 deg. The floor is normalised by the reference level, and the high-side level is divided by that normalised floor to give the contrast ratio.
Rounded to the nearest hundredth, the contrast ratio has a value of 4.60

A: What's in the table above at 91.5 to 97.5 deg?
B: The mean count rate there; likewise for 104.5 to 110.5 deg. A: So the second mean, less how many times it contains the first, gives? 2.7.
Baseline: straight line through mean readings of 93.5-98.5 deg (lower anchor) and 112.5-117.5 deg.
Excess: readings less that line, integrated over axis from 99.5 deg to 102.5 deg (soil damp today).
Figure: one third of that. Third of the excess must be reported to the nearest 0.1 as 0.2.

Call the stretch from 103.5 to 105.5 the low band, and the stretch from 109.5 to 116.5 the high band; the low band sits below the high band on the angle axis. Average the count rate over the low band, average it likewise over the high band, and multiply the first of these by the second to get 14.4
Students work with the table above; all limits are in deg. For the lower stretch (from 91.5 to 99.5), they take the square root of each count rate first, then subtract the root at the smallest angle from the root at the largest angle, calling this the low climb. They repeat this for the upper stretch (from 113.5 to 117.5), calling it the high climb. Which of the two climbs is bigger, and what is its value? 0.08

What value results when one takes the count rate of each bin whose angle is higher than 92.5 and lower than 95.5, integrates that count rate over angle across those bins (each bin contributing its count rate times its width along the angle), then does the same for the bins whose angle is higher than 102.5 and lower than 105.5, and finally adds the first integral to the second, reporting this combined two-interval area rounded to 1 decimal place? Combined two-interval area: 21.9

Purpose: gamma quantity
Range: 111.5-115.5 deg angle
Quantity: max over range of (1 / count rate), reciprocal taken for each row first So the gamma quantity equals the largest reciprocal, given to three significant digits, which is 0.278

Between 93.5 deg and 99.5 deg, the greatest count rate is 3.844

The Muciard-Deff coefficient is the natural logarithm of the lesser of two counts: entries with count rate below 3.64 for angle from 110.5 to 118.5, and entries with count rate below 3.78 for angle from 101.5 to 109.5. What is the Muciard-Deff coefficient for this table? 0.7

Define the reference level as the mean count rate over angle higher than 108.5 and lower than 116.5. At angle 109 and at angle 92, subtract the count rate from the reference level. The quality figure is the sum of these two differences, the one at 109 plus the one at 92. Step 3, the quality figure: 0.55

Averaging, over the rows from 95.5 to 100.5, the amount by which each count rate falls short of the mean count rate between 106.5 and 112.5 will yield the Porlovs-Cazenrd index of -0.13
